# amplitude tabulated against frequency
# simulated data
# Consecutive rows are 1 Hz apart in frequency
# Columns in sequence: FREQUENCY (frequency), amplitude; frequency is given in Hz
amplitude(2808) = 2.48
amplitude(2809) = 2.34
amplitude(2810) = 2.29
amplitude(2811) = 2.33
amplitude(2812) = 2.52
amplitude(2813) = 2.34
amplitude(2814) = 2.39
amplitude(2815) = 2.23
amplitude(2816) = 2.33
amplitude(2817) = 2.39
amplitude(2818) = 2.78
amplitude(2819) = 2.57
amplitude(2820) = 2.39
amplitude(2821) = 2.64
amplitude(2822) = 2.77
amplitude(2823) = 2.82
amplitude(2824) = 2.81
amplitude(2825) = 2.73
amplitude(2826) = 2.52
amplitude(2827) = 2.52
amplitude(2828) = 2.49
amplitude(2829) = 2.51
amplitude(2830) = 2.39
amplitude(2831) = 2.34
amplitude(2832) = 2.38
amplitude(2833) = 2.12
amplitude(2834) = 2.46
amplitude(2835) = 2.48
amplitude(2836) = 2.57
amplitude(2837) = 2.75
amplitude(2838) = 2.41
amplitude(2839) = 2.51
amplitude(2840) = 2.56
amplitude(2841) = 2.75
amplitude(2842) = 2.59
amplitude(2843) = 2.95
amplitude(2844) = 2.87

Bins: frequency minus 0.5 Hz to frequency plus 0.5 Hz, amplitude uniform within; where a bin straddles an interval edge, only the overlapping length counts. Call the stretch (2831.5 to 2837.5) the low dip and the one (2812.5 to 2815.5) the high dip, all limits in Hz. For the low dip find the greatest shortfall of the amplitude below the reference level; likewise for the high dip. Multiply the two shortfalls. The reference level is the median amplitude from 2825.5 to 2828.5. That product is 0.12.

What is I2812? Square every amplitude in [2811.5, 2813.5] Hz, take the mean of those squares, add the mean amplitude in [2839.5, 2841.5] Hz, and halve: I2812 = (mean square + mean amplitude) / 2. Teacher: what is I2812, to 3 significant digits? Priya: 4.28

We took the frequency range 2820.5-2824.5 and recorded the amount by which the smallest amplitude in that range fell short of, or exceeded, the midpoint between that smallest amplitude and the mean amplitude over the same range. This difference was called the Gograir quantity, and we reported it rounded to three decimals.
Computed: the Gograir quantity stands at -0.060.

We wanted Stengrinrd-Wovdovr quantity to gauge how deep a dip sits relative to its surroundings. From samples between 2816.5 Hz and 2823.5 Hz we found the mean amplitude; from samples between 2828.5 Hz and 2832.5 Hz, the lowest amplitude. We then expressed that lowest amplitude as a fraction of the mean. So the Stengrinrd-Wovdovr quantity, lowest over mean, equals 0.89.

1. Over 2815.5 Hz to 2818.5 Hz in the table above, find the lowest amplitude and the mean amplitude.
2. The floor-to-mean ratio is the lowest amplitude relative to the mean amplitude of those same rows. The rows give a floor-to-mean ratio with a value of 0.9320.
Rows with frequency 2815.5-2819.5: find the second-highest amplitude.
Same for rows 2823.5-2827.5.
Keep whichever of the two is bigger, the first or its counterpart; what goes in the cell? 2.73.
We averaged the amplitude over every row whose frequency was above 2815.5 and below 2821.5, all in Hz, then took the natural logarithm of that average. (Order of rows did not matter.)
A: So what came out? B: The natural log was 0.92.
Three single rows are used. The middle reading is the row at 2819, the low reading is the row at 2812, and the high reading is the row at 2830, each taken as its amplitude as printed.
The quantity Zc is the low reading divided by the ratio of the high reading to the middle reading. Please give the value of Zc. 2.7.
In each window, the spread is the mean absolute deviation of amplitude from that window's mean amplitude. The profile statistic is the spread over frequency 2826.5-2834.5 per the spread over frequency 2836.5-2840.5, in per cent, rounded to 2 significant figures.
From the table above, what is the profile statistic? 96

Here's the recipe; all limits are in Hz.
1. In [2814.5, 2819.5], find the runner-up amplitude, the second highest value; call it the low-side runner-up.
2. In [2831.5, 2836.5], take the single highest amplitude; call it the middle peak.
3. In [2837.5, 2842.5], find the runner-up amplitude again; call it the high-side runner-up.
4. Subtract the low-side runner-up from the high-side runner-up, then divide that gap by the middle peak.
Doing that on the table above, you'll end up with 0.01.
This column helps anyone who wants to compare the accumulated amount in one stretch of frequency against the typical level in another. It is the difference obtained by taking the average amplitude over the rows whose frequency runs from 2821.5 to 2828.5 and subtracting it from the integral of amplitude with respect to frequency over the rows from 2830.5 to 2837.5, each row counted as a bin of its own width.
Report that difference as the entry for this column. 14.4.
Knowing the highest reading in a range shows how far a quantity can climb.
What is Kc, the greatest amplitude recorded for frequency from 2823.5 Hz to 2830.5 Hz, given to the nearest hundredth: 2.81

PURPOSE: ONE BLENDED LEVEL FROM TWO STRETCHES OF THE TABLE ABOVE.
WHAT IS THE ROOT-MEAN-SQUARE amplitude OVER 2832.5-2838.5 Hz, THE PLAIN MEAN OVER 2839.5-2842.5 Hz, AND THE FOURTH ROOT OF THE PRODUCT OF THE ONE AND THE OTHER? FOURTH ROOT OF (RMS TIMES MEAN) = 1.60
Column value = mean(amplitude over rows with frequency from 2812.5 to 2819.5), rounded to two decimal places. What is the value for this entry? 2.43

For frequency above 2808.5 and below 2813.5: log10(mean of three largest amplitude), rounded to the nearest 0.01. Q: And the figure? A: 0.38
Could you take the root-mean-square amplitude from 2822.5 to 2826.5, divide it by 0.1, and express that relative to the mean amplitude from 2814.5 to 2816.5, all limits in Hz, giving 11.9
